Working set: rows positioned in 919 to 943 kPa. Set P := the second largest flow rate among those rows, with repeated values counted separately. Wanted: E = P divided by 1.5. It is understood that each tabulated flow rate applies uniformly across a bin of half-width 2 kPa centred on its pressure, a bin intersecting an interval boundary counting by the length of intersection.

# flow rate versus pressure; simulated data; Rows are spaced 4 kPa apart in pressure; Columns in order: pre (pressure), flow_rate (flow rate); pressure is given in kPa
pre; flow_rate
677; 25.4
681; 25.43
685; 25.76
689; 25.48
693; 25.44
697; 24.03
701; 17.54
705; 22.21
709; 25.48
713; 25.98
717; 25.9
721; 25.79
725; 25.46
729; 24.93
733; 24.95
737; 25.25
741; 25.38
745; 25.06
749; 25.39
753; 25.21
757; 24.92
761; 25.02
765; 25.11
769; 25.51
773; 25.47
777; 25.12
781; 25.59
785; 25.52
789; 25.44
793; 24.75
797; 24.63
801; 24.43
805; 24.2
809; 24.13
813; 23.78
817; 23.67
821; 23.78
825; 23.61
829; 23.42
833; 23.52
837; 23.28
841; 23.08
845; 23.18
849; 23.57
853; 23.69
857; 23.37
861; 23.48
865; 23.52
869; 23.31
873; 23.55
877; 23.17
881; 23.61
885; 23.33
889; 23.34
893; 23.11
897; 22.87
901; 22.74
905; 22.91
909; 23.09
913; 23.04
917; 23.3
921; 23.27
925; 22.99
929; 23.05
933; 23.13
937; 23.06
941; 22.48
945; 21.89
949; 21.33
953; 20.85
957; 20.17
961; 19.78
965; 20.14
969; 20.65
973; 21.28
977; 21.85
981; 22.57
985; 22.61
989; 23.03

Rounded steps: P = 23.13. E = 15.4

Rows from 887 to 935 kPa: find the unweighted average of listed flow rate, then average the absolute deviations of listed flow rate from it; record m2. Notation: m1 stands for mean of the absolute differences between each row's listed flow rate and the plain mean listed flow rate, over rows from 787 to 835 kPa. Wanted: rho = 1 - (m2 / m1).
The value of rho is 0.7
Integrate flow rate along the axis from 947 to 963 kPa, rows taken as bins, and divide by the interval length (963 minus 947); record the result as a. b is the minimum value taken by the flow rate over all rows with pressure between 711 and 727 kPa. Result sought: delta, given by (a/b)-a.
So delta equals -20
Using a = 21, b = 25.46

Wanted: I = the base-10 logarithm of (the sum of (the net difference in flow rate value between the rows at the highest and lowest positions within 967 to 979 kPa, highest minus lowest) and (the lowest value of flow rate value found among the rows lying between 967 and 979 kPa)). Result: 1.34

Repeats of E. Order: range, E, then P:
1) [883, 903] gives 15.6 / 23.33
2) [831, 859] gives 15.7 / 23.57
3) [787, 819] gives 16.5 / 24.75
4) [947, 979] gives 14.2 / 21.33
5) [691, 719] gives 17.3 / 25.9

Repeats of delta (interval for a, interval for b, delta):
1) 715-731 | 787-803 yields -24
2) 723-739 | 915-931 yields -24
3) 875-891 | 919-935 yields -22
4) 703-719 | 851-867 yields -24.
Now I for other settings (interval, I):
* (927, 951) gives 1.29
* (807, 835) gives 1.36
